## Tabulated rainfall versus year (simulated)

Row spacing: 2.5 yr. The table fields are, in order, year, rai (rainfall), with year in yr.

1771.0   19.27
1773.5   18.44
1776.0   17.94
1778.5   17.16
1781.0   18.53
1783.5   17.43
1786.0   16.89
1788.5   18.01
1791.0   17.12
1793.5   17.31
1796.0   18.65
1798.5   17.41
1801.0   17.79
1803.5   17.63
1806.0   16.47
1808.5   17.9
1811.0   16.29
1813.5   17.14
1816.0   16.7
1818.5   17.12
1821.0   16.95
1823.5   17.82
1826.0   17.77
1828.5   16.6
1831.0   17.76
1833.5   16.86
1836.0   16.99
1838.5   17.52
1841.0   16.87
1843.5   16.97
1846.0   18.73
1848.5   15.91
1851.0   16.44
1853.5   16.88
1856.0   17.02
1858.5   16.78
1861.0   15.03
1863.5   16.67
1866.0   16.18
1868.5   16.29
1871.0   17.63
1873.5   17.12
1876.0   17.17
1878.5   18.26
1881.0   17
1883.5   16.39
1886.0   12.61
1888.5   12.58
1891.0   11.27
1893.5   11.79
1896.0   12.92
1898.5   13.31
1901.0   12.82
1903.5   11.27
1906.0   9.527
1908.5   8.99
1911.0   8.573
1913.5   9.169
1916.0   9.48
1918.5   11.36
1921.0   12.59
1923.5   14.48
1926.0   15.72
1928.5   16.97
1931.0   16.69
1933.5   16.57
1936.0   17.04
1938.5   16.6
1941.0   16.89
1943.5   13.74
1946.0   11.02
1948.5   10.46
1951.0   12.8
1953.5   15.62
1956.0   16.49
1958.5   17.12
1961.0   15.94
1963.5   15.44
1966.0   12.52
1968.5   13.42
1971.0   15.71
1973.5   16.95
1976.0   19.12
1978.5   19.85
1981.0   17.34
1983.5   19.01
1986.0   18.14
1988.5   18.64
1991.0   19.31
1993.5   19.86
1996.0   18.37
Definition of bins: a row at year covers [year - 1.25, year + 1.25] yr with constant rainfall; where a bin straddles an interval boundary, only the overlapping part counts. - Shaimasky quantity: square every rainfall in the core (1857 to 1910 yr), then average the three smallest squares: 100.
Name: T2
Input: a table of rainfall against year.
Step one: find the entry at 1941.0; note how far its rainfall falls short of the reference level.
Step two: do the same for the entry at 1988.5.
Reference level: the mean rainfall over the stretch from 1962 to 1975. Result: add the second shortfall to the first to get -6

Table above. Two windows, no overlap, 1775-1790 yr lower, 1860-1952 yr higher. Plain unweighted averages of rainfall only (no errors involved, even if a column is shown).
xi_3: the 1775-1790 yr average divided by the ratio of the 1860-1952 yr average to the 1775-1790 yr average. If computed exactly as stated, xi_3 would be 22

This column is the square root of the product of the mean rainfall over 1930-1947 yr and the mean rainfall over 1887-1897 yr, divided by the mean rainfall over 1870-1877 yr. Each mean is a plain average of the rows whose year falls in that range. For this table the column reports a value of 0.79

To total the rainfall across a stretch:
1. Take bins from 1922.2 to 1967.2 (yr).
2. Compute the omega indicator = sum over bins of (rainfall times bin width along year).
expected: 680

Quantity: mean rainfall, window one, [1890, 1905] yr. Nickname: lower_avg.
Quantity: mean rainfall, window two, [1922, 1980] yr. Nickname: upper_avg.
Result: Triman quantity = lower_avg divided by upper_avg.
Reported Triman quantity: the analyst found 0.79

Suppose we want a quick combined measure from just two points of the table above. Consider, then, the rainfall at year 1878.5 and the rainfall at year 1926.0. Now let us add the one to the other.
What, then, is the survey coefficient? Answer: 34.0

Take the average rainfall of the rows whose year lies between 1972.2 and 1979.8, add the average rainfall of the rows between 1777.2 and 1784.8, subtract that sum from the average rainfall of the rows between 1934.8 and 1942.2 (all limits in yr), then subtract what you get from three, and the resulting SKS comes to 22.5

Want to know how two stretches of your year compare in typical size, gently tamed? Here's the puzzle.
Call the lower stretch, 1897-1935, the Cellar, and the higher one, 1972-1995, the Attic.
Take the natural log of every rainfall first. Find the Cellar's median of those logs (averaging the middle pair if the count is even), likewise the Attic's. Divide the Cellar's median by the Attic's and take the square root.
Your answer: 0.93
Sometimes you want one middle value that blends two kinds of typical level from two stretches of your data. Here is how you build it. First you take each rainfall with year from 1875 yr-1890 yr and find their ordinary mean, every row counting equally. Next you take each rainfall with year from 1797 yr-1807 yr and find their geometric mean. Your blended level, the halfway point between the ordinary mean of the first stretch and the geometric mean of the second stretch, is 16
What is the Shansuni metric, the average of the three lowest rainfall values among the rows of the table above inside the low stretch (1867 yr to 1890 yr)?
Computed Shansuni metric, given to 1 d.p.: 13.8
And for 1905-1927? 8.9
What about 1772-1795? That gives 17.1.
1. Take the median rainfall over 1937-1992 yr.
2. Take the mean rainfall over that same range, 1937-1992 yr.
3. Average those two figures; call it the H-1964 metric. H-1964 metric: 16.3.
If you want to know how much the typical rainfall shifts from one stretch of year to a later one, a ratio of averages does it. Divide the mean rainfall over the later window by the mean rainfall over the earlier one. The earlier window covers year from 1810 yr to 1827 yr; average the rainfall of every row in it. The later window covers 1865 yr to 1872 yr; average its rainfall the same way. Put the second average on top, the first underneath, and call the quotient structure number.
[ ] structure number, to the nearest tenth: 1.0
